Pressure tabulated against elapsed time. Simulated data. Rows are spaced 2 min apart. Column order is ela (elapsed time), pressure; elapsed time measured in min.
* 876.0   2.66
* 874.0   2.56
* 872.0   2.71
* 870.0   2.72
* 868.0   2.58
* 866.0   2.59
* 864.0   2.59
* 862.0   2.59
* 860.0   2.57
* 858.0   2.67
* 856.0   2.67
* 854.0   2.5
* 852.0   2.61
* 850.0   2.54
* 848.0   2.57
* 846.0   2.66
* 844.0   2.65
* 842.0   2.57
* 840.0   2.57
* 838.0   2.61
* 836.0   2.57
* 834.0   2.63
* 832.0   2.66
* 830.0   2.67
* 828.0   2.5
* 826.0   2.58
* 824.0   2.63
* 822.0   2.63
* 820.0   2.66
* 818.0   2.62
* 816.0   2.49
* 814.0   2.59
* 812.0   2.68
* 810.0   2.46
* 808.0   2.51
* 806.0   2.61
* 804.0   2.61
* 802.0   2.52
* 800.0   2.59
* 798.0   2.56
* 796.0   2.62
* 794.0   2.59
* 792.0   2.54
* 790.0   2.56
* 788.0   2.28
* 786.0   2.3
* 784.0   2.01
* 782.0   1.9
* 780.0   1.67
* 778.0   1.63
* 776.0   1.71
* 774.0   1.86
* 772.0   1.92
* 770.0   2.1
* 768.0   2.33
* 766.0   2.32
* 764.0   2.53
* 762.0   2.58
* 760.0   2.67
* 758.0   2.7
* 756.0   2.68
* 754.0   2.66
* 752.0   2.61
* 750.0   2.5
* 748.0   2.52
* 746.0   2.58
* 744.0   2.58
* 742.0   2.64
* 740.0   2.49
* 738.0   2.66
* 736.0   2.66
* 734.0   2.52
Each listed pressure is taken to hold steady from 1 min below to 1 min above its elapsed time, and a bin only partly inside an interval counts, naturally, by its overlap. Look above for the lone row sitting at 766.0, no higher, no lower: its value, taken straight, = 2.32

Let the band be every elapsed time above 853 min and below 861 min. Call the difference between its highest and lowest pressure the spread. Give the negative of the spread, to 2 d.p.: -0.17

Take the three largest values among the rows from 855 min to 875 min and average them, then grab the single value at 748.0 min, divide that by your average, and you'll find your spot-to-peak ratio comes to 0.93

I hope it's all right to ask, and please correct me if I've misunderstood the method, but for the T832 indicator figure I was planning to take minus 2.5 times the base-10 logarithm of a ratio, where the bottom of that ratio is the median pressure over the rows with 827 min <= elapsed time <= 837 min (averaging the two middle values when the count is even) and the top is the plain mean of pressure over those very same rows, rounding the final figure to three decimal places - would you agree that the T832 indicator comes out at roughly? 0.010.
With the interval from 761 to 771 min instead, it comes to -0.019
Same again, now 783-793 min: -0.018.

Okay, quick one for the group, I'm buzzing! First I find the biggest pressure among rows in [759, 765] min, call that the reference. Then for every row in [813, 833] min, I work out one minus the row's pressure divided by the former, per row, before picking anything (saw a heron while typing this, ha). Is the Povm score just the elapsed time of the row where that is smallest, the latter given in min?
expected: 830.0 min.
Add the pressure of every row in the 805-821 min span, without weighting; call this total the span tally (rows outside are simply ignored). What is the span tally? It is 20.6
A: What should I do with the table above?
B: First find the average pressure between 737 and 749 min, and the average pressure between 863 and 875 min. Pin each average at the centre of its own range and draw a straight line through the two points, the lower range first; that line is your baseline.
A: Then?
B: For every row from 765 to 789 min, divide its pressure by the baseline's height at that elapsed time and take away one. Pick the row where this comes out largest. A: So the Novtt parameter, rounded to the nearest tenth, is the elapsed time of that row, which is 768.0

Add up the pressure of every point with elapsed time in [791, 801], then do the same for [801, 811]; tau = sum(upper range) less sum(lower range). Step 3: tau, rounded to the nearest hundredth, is -0.19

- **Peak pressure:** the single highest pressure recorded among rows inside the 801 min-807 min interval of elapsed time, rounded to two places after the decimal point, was 2.61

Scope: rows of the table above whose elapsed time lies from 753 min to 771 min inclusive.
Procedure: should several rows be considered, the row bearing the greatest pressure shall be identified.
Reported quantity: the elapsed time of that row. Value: 758.0 min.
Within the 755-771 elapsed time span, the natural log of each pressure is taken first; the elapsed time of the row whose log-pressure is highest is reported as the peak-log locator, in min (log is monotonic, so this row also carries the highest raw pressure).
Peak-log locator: 758.0 min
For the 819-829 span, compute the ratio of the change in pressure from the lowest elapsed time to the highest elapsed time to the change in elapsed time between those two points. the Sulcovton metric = -0.020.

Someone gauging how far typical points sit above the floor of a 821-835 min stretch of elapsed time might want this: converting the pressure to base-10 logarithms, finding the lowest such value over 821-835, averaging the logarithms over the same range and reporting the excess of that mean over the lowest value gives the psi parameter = 0.019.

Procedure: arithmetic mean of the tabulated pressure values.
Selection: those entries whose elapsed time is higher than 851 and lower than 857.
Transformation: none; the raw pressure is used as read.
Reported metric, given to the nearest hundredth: 2.59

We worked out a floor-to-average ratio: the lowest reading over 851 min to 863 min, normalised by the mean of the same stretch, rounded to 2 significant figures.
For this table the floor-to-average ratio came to 0.96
